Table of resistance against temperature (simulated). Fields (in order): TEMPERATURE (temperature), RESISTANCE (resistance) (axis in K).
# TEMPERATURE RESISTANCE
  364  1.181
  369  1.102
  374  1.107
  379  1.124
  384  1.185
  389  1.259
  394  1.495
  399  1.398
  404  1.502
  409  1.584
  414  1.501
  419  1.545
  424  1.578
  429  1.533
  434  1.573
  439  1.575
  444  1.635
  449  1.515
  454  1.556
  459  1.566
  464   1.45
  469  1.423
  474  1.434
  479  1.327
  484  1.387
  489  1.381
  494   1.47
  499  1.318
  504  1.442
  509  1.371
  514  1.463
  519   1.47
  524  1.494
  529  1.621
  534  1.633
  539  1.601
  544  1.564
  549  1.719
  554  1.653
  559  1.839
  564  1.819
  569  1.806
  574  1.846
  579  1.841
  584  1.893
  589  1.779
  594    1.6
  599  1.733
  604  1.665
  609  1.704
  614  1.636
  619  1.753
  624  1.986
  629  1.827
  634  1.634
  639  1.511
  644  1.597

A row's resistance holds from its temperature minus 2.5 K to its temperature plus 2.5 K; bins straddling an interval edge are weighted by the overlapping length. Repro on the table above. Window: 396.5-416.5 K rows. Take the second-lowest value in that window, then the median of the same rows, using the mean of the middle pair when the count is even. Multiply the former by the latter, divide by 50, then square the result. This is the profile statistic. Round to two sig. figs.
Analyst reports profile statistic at 0.0020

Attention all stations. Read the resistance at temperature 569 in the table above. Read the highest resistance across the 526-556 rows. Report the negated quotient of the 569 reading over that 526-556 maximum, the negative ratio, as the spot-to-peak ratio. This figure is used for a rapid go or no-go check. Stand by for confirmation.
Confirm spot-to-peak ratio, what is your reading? -1.05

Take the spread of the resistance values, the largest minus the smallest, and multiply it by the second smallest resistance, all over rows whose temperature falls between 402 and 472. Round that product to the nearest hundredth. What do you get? 0.31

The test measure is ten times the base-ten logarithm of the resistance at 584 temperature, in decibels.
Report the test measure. 2.8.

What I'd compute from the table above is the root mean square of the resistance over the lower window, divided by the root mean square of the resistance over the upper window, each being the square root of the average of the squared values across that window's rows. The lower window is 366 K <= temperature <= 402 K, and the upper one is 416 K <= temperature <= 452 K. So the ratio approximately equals 0.80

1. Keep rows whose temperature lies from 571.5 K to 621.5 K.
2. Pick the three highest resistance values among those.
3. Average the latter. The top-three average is 1.86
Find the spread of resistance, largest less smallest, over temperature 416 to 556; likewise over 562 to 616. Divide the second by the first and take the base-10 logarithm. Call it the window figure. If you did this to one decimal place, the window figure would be -0.1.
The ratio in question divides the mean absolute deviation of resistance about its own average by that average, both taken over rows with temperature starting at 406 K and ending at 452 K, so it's 0.021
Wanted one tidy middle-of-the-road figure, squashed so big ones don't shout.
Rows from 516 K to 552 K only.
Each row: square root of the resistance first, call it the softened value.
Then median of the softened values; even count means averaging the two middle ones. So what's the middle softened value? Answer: 1.27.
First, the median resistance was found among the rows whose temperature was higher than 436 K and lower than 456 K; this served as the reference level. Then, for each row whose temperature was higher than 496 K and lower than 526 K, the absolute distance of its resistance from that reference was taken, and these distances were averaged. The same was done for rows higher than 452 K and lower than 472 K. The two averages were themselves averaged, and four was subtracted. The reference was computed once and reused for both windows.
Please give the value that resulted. -3.90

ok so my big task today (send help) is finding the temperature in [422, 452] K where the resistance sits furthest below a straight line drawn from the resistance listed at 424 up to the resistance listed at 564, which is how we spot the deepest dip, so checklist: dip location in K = 449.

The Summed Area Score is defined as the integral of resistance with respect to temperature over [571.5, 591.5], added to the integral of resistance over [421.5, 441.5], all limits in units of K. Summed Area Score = 68.1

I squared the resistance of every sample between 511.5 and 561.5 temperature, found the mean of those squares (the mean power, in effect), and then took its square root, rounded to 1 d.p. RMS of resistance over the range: 1.6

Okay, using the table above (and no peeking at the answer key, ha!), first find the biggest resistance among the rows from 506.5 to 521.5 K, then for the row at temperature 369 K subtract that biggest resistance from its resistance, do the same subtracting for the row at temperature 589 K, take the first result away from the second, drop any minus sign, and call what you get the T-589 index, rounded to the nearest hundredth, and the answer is 0.68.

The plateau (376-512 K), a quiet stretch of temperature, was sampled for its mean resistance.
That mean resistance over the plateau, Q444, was 1.45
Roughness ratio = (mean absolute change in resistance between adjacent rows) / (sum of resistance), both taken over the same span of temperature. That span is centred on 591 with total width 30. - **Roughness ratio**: 0.010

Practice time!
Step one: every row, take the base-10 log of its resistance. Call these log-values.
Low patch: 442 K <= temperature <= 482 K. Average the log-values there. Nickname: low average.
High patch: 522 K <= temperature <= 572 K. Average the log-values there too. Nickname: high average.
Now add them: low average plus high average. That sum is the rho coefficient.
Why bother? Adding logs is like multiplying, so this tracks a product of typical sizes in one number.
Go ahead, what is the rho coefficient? 0.39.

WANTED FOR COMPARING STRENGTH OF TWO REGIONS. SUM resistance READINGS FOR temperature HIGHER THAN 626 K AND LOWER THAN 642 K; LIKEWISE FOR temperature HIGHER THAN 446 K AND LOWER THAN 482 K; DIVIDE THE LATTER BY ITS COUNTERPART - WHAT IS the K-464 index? 2.1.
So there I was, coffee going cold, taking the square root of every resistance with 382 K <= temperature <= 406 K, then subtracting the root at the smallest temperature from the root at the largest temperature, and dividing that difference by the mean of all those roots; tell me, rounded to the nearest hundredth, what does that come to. 0.12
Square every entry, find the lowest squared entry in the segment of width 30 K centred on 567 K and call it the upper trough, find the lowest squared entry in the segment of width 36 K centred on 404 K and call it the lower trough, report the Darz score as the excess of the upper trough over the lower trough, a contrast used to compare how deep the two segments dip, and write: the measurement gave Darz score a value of 1.1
